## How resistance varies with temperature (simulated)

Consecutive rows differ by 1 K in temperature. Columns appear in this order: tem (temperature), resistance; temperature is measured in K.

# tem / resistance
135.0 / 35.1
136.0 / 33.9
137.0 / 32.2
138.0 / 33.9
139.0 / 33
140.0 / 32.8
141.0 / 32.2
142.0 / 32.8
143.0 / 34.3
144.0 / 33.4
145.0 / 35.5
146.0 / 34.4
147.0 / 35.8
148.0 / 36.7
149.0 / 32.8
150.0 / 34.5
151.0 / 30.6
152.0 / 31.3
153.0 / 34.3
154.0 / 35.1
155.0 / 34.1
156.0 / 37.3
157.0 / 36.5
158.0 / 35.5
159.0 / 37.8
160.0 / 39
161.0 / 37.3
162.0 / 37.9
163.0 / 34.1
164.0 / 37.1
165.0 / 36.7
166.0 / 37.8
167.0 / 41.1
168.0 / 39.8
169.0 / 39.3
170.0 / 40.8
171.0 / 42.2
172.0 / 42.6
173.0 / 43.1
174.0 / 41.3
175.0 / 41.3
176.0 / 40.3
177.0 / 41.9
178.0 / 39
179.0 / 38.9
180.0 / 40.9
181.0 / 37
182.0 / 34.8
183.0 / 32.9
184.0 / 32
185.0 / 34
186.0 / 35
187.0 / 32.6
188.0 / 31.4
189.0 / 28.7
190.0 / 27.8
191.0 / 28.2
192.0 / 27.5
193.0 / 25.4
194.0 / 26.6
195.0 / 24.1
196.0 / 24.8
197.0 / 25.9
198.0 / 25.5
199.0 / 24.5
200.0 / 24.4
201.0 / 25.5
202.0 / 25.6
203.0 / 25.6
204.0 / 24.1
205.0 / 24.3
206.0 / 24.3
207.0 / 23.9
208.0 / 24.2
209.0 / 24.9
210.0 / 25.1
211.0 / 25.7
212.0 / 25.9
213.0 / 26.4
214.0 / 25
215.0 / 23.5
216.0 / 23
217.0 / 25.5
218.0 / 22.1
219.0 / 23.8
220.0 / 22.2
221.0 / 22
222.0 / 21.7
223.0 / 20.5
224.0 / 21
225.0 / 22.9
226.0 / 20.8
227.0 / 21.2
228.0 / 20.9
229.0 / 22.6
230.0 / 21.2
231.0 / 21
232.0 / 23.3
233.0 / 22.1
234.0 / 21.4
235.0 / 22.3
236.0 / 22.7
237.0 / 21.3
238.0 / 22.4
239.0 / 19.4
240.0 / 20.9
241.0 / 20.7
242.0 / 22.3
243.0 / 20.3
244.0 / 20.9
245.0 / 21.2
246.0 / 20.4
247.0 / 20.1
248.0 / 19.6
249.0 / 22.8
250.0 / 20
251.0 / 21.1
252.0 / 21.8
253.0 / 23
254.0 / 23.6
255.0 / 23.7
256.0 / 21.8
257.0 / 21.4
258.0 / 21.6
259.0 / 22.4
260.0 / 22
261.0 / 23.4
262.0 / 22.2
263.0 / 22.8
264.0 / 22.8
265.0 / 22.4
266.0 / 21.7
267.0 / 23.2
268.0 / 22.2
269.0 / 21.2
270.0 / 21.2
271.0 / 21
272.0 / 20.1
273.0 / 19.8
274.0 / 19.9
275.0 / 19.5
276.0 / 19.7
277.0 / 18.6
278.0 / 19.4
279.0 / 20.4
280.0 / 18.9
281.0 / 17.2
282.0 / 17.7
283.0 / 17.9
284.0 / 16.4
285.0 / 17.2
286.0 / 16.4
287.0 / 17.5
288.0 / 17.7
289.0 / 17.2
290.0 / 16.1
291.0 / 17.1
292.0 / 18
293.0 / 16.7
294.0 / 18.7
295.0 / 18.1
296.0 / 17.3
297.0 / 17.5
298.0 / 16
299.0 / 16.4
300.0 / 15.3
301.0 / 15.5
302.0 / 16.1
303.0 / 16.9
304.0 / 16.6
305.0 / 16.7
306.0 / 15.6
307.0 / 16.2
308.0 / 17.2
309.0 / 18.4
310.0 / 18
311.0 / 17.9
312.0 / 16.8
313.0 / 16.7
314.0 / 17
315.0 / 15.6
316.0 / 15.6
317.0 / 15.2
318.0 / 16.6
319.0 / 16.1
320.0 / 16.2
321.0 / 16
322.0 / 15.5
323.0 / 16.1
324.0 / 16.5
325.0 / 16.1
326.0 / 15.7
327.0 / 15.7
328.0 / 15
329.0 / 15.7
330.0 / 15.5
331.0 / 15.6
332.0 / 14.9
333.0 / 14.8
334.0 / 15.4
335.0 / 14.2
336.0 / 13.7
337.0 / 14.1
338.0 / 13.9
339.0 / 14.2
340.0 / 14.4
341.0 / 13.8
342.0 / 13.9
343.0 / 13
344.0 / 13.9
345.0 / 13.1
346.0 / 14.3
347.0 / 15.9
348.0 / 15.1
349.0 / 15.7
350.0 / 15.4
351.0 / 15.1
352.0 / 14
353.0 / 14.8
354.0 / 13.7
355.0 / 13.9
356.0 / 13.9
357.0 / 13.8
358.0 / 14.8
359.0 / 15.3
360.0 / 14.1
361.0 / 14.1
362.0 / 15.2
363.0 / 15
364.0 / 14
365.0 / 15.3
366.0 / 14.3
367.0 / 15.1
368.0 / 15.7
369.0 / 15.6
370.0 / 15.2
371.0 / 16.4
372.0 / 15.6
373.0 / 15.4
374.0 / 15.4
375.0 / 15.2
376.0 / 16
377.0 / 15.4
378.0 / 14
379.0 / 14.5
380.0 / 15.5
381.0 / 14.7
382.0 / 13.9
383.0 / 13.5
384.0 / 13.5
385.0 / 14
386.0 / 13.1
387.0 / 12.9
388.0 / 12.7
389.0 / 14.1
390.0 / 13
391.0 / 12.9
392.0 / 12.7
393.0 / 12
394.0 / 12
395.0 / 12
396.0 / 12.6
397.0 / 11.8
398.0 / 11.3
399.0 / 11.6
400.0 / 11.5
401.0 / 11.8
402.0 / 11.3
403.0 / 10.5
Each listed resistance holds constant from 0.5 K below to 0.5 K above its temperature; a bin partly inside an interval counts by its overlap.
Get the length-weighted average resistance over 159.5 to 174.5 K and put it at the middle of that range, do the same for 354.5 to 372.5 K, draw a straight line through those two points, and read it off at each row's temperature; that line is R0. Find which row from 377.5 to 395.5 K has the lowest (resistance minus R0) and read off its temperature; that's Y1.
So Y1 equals 393.0 K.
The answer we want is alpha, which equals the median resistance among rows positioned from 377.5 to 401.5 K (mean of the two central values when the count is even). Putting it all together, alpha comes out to 13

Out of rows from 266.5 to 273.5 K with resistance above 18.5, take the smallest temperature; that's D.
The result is 267.0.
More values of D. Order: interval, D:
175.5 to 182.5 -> 176.0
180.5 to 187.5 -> 181.0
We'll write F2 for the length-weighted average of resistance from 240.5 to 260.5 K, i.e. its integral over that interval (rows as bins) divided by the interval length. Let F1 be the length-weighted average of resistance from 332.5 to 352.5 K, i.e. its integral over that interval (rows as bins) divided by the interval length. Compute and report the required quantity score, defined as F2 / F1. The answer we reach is 1.5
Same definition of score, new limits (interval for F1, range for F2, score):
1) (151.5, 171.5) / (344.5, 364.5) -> 0.4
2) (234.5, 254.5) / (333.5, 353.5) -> 0.7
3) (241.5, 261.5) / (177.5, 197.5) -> 1.4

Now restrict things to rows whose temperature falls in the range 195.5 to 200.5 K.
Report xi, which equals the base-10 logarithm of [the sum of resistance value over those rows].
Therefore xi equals 2.10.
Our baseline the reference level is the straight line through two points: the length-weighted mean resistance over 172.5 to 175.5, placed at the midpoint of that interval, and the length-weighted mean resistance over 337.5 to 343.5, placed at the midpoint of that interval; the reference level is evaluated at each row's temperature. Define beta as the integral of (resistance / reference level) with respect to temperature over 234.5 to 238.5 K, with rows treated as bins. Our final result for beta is 2.83 K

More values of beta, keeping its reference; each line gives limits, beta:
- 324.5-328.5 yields 3.85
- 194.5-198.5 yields 2.63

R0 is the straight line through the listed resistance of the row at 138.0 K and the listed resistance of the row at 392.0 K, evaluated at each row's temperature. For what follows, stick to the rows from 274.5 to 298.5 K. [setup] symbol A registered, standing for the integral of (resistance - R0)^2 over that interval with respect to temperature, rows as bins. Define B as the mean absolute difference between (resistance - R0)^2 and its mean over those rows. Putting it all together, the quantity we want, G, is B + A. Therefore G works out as 356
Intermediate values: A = 350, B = 5.7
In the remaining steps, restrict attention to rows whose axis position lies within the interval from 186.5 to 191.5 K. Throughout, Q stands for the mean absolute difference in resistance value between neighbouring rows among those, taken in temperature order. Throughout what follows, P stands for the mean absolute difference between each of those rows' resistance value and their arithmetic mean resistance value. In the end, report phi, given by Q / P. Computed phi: 0.7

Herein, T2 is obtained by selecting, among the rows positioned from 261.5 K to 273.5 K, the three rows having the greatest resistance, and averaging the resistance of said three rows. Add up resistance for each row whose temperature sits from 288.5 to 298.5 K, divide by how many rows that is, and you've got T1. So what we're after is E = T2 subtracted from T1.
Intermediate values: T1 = 17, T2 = 22.9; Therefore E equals -6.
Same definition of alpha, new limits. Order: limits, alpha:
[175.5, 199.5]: 32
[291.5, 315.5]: 17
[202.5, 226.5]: 24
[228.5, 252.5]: 21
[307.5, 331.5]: 16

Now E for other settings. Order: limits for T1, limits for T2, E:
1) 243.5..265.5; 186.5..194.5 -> -9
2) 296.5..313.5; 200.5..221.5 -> -9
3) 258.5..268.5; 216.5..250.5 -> -2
